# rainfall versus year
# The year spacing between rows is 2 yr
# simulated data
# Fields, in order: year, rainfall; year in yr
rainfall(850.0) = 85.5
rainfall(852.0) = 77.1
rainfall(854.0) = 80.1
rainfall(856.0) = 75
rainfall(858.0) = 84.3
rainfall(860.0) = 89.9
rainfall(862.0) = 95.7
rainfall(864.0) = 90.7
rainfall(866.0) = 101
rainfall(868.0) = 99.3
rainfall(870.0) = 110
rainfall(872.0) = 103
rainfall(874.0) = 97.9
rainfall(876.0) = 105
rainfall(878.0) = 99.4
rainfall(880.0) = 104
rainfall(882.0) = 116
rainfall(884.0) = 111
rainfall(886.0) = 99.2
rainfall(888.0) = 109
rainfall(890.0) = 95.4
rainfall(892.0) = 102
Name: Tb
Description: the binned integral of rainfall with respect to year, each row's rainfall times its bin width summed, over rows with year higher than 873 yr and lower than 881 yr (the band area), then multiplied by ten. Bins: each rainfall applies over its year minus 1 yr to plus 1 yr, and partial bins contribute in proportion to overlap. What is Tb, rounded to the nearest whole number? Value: 8126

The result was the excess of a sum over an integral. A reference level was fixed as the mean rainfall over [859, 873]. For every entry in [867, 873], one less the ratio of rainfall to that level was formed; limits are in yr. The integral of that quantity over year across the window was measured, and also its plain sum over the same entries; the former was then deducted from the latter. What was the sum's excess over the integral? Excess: 0.17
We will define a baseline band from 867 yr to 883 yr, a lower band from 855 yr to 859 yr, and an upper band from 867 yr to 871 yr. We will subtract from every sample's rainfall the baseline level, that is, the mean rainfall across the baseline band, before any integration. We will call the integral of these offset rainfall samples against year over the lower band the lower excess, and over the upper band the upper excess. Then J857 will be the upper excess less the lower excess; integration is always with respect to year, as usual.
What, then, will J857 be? 100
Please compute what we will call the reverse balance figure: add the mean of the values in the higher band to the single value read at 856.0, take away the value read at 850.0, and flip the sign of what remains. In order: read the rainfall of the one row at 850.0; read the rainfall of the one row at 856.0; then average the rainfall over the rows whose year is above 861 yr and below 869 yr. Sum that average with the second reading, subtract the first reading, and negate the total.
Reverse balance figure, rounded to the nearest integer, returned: -86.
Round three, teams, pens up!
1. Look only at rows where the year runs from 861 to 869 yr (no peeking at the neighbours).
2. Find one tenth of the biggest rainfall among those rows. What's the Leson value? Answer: 10.1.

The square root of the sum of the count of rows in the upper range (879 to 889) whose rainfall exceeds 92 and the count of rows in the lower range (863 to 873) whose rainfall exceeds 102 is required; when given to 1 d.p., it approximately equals 2.6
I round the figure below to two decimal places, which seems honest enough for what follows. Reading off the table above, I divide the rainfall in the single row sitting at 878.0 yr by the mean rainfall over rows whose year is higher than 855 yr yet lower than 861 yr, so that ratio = 1.20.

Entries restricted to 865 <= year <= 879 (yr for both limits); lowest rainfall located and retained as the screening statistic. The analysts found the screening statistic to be 97.9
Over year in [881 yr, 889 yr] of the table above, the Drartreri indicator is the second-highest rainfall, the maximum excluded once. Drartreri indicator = 111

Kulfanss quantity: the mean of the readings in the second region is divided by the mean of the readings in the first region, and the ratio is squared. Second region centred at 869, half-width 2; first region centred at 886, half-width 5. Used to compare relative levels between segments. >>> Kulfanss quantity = 0.97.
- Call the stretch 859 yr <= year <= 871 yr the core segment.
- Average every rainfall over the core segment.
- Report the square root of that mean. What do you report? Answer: 9.9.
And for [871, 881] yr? 10.1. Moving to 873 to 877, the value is 10.1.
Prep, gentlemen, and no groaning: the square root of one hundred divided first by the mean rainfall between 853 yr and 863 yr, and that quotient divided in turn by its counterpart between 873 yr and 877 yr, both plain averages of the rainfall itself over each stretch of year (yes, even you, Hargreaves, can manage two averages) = 0.108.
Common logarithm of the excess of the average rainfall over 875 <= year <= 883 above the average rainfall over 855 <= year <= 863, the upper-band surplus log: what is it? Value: 1.3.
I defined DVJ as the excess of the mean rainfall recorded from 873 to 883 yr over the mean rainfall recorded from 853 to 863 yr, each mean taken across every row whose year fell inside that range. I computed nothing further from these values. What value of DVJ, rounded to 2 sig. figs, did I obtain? 19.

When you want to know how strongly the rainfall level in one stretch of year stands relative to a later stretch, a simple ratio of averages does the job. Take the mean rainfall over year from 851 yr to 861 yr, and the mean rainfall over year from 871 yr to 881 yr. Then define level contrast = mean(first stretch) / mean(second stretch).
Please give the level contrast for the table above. 0.80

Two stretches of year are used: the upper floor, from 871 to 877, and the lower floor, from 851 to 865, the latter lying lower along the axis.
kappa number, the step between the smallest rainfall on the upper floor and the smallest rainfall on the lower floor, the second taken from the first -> 23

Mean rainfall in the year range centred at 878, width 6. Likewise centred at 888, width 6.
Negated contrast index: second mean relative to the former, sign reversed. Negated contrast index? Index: -0.98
